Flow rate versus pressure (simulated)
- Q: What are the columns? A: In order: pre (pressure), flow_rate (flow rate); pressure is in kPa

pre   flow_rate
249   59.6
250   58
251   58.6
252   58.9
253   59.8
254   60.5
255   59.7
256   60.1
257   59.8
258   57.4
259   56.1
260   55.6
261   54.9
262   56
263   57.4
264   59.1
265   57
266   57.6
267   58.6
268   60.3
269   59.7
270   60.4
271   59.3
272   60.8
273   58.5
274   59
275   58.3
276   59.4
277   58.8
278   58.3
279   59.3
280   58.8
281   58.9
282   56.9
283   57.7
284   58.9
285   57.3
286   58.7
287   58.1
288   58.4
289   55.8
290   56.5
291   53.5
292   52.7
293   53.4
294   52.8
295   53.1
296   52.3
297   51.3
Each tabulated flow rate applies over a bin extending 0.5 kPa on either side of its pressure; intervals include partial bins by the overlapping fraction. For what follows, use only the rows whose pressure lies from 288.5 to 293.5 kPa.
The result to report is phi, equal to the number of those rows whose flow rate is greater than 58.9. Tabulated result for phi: 0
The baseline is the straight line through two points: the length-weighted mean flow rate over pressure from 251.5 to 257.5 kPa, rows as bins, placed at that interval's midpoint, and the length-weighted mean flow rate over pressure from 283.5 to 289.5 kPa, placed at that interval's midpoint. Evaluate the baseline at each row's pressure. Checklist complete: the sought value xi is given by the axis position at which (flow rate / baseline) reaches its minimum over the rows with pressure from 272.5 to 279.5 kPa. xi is 275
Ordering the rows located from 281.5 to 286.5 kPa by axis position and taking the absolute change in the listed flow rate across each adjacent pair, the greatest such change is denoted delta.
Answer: 1.60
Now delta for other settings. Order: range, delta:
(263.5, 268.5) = 2.10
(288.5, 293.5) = 3.00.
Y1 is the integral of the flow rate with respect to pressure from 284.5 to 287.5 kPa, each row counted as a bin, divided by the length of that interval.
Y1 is 58.0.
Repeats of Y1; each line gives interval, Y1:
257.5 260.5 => 56.4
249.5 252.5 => 58.5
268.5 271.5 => 59.8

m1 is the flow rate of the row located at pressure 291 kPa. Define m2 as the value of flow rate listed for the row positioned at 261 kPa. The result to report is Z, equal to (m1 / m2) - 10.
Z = -9.026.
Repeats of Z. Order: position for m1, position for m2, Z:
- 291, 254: -9.116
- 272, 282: -8.931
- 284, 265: -8.967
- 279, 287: -8.979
